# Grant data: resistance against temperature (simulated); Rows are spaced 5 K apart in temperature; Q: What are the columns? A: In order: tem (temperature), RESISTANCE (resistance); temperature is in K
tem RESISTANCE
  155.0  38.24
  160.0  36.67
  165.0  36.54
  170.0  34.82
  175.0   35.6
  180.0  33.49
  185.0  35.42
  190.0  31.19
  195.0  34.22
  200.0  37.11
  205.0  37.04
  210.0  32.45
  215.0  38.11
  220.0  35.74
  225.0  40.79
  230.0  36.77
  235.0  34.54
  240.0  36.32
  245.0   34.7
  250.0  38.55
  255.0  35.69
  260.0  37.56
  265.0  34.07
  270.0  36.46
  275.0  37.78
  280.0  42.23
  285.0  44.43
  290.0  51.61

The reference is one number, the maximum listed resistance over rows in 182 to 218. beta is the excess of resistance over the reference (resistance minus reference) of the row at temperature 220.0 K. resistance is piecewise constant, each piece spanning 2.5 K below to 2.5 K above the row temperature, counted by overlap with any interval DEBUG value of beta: -2.4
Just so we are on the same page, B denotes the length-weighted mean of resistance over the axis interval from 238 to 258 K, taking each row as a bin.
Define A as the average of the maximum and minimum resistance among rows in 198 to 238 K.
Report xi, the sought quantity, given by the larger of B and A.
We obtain 36.6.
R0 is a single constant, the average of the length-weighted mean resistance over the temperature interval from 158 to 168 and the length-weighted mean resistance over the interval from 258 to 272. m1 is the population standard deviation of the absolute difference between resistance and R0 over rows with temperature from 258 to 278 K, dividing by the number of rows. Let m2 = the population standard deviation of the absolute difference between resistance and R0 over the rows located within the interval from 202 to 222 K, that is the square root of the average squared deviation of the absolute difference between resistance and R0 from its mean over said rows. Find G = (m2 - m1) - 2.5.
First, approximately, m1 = 0.7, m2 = 1.29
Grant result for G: -1.9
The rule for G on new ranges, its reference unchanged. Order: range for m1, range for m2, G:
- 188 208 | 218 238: -2.6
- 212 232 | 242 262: -3.5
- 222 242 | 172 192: -2.5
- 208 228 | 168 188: -3.3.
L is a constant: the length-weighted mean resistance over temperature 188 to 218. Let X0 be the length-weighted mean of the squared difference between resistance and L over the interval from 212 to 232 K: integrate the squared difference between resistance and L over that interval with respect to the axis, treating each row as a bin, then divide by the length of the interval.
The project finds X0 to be 11.3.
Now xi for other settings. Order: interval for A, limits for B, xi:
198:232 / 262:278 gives 36.6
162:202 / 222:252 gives 36.9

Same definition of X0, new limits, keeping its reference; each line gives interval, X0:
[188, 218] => 6.4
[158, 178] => 1.2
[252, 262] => 3.5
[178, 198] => 4.7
